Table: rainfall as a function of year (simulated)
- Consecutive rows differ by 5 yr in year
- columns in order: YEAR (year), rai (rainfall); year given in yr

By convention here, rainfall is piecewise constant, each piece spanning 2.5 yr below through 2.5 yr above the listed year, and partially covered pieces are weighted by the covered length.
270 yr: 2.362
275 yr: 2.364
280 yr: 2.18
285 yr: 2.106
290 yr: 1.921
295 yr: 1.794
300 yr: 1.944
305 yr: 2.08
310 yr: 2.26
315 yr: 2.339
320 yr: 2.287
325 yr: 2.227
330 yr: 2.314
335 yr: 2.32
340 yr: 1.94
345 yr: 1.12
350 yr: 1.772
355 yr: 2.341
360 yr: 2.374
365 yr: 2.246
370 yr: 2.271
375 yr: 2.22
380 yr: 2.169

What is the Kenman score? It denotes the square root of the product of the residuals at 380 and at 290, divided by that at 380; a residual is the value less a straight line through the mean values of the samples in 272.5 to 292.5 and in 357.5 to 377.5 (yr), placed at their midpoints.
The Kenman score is -1.3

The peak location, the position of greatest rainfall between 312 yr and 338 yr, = 315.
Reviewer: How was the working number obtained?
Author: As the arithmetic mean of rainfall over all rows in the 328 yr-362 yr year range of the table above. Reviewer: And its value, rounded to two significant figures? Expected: 2.0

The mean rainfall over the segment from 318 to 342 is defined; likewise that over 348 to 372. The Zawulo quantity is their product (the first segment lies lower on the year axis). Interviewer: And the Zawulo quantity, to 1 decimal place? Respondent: 4.9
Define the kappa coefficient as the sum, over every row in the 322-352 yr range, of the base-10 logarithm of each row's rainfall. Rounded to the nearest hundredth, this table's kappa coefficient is 1.66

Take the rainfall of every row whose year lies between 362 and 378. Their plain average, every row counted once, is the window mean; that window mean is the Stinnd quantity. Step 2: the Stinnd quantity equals 2.25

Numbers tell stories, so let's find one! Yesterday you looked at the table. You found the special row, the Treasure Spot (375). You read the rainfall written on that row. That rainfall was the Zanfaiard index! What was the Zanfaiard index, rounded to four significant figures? 2.220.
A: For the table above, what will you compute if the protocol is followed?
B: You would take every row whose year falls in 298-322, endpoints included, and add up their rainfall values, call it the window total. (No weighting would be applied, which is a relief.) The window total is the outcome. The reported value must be 10.9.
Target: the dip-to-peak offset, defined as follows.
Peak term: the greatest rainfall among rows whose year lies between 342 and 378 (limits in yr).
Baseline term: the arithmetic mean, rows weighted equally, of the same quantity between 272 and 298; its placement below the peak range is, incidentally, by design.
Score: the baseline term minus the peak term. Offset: -0.30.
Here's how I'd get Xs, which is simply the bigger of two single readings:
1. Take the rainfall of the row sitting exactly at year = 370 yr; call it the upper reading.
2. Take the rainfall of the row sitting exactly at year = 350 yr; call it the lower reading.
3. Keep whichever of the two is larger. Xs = 2.27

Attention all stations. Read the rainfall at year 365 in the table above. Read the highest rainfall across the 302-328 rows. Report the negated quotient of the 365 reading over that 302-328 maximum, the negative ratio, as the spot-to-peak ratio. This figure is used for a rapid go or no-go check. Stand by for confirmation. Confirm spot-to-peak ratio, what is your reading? -0.960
